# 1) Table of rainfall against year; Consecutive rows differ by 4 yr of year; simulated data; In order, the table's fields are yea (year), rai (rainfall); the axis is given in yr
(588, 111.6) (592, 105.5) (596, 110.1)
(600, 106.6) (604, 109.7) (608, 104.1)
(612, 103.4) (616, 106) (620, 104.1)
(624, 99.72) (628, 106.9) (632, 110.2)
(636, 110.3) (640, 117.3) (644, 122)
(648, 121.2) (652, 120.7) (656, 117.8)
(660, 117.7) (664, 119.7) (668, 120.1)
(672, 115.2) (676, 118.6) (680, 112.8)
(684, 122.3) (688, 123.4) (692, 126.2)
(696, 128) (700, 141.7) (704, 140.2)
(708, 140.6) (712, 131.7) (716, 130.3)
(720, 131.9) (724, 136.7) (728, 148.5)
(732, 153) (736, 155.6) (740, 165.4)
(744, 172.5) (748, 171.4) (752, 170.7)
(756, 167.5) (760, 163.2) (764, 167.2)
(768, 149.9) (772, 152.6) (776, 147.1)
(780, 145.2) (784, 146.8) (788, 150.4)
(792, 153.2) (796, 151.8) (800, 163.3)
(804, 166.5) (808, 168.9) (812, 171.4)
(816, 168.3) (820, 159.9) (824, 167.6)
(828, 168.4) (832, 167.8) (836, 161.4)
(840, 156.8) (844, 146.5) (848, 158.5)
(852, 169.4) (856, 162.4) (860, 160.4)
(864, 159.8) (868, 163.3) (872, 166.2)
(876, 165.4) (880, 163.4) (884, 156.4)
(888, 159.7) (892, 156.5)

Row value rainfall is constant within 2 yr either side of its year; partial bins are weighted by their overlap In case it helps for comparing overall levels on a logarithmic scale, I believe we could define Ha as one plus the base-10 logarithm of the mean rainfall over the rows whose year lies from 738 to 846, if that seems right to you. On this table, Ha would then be 3.21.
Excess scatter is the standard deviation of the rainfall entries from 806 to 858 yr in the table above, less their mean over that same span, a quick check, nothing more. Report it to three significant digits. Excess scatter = -157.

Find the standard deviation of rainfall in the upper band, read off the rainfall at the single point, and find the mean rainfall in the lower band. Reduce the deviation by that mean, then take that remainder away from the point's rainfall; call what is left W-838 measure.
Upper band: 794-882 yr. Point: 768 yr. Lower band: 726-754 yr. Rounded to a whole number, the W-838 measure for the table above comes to 306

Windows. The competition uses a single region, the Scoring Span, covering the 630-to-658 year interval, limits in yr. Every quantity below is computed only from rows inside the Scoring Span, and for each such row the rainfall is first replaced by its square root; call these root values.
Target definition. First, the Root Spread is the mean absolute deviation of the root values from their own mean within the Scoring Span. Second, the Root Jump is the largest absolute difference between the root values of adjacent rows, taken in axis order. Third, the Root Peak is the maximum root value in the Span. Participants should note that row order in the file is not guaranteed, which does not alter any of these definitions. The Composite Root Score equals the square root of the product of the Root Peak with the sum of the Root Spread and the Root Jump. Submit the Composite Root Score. 2.4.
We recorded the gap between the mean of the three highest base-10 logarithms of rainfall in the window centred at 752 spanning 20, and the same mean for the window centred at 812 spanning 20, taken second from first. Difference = 0.01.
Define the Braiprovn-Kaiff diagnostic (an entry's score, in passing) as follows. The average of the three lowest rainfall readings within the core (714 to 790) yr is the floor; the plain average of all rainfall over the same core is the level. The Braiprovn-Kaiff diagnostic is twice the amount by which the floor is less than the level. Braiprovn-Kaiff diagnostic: 42.1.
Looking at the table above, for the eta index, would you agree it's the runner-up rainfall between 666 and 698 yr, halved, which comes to 63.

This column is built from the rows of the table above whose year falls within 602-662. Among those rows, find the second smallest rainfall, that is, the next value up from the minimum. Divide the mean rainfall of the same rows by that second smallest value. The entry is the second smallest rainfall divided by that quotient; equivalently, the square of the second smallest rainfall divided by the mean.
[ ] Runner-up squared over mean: 96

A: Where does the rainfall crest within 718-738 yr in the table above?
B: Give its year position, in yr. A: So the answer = 736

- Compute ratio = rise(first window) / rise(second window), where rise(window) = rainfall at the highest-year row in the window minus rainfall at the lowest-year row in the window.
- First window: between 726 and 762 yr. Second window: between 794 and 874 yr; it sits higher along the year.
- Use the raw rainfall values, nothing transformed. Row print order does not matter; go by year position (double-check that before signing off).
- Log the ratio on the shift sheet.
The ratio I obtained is 1.0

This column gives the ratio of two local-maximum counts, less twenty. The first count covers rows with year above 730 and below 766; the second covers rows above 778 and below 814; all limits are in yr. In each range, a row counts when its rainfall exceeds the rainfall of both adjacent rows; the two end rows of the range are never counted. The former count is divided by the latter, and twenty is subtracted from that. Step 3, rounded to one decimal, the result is -19.0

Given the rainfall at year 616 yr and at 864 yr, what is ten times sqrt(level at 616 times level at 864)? 1301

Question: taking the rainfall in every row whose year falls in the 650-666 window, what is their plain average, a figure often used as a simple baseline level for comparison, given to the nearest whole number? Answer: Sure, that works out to 119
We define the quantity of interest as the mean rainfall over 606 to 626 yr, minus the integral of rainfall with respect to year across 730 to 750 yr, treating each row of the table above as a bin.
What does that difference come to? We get -3168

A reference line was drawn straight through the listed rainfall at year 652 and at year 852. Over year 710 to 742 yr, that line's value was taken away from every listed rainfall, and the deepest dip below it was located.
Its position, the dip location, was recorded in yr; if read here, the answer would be 716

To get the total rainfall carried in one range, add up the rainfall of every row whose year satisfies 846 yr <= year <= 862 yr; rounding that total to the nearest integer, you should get 651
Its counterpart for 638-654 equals 481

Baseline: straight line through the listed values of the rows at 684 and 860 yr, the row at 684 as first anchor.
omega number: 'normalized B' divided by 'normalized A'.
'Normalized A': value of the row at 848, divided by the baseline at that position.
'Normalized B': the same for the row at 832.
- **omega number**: 1.08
